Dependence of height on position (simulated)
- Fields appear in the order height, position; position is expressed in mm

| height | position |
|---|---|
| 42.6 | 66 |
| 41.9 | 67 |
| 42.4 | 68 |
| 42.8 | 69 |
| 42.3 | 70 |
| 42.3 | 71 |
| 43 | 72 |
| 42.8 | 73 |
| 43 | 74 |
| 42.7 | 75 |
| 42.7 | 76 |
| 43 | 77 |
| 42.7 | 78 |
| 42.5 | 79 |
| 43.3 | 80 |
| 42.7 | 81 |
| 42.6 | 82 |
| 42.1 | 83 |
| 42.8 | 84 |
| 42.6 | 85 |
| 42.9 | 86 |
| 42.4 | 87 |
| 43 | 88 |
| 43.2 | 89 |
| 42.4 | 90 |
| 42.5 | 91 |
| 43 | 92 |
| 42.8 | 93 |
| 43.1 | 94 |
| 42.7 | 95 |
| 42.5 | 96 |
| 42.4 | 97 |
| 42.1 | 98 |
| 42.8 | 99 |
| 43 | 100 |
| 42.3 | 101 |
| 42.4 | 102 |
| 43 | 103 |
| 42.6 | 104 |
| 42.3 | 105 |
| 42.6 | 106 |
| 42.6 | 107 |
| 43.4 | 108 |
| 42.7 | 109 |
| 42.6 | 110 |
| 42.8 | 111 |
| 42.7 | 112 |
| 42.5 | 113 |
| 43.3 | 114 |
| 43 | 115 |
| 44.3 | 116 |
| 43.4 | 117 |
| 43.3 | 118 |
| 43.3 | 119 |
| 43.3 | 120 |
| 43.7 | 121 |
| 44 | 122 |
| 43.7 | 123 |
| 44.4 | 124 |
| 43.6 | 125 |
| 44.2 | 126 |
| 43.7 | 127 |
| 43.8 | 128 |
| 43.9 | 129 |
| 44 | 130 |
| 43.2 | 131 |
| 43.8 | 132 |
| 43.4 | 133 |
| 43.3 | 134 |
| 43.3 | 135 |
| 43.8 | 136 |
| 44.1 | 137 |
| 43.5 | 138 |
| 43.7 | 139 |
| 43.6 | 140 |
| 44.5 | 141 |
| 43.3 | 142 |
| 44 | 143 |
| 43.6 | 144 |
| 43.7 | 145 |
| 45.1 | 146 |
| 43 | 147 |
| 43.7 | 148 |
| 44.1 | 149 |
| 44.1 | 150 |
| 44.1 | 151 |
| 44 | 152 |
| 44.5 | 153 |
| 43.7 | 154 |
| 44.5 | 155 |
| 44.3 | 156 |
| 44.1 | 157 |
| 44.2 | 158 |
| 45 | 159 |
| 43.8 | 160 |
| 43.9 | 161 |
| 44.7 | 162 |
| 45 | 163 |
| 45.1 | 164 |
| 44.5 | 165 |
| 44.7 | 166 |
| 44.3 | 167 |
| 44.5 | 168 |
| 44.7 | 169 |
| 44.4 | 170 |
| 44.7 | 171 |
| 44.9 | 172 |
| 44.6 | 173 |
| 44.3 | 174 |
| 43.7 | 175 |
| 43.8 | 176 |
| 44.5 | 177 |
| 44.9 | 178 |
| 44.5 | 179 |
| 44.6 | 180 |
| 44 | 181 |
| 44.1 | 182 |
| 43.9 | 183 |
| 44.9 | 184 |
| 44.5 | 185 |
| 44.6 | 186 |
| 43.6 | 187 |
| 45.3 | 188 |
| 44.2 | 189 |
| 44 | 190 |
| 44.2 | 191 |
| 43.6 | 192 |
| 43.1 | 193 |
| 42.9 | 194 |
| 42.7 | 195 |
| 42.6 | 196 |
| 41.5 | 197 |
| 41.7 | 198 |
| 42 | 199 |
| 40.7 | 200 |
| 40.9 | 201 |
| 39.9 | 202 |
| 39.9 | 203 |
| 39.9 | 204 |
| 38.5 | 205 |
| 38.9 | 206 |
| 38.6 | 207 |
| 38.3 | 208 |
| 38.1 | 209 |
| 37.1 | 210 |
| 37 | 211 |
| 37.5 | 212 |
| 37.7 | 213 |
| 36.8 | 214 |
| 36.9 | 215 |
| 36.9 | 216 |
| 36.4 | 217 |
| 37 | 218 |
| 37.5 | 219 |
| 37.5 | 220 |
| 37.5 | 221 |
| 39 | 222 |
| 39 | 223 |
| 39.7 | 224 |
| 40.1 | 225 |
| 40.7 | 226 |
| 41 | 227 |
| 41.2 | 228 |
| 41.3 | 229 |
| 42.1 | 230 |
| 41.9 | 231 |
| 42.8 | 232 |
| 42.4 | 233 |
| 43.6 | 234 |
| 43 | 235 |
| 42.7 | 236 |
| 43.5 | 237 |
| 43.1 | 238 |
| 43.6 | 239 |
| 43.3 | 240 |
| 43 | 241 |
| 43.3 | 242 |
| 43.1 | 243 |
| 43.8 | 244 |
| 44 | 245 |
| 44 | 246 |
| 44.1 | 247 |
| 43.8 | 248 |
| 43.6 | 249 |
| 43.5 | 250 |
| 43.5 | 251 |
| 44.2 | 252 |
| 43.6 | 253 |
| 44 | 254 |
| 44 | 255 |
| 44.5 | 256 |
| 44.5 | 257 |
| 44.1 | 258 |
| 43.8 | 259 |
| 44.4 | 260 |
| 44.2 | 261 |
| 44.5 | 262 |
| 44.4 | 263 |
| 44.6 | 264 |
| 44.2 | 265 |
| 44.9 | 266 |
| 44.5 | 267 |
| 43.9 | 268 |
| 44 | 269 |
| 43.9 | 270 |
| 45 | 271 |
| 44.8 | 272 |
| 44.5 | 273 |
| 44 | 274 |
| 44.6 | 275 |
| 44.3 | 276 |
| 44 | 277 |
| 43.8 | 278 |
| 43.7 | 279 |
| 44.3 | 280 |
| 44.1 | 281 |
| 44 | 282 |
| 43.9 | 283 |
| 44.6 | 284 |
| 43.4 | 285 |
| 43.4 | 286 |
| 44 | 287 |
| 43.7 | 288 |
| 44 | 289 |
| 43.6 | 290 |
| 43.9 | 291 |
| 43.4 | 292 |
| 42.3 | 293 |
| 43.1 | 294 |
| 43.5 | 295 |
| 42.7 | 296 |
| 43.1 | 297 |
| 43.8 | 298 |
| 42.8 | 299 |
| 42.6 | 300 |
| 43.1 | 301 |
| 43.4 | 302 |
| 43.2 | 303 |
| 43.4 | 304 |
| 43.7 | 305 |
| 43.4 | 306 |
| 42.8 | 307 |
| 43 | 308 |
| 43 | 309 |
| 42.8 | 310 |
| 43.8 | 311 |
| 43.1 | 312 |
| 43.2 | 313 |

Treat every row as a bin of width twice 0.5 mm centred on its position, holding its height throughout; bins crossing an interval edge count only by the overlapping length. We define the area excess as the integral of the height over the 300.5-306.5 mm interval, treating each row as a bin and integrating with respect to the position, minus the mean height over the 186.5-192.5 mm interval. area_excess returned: 216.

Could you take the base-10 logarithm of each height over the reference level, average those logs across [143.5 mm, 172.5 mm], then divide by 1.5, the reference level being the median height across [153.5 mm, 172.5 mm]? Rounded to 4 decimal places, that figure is -0.0013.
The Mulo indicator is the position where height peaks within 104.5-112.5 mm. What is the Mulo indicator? 108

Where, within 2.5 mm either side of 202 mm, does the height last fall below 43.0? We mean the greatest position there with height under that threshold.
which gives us 204 mm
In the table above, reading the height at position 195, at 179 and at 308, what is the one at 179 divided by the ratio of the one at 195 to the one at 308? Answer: 44.8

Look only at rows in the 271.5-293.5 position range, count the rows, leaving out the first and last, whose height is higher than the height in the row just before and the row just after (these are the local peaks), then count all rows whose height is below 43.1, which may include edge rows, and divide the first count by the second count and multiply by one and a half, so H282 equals 9.0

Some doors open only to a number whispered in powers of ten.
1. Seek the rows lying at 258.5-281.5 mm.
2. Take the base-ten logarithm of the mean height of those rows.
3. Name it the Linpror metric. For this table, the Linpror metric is 1.65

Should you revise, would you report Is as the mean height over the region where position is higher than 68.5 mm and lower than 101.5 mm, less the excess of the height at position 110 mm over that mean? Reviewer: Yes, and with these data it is 42.8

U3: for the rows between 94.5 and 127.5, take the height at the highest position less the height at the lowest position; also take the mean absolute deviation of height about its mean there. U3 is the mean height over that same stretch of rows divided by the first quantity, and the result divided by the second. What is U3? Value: 82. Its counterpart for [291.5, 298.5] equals 287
